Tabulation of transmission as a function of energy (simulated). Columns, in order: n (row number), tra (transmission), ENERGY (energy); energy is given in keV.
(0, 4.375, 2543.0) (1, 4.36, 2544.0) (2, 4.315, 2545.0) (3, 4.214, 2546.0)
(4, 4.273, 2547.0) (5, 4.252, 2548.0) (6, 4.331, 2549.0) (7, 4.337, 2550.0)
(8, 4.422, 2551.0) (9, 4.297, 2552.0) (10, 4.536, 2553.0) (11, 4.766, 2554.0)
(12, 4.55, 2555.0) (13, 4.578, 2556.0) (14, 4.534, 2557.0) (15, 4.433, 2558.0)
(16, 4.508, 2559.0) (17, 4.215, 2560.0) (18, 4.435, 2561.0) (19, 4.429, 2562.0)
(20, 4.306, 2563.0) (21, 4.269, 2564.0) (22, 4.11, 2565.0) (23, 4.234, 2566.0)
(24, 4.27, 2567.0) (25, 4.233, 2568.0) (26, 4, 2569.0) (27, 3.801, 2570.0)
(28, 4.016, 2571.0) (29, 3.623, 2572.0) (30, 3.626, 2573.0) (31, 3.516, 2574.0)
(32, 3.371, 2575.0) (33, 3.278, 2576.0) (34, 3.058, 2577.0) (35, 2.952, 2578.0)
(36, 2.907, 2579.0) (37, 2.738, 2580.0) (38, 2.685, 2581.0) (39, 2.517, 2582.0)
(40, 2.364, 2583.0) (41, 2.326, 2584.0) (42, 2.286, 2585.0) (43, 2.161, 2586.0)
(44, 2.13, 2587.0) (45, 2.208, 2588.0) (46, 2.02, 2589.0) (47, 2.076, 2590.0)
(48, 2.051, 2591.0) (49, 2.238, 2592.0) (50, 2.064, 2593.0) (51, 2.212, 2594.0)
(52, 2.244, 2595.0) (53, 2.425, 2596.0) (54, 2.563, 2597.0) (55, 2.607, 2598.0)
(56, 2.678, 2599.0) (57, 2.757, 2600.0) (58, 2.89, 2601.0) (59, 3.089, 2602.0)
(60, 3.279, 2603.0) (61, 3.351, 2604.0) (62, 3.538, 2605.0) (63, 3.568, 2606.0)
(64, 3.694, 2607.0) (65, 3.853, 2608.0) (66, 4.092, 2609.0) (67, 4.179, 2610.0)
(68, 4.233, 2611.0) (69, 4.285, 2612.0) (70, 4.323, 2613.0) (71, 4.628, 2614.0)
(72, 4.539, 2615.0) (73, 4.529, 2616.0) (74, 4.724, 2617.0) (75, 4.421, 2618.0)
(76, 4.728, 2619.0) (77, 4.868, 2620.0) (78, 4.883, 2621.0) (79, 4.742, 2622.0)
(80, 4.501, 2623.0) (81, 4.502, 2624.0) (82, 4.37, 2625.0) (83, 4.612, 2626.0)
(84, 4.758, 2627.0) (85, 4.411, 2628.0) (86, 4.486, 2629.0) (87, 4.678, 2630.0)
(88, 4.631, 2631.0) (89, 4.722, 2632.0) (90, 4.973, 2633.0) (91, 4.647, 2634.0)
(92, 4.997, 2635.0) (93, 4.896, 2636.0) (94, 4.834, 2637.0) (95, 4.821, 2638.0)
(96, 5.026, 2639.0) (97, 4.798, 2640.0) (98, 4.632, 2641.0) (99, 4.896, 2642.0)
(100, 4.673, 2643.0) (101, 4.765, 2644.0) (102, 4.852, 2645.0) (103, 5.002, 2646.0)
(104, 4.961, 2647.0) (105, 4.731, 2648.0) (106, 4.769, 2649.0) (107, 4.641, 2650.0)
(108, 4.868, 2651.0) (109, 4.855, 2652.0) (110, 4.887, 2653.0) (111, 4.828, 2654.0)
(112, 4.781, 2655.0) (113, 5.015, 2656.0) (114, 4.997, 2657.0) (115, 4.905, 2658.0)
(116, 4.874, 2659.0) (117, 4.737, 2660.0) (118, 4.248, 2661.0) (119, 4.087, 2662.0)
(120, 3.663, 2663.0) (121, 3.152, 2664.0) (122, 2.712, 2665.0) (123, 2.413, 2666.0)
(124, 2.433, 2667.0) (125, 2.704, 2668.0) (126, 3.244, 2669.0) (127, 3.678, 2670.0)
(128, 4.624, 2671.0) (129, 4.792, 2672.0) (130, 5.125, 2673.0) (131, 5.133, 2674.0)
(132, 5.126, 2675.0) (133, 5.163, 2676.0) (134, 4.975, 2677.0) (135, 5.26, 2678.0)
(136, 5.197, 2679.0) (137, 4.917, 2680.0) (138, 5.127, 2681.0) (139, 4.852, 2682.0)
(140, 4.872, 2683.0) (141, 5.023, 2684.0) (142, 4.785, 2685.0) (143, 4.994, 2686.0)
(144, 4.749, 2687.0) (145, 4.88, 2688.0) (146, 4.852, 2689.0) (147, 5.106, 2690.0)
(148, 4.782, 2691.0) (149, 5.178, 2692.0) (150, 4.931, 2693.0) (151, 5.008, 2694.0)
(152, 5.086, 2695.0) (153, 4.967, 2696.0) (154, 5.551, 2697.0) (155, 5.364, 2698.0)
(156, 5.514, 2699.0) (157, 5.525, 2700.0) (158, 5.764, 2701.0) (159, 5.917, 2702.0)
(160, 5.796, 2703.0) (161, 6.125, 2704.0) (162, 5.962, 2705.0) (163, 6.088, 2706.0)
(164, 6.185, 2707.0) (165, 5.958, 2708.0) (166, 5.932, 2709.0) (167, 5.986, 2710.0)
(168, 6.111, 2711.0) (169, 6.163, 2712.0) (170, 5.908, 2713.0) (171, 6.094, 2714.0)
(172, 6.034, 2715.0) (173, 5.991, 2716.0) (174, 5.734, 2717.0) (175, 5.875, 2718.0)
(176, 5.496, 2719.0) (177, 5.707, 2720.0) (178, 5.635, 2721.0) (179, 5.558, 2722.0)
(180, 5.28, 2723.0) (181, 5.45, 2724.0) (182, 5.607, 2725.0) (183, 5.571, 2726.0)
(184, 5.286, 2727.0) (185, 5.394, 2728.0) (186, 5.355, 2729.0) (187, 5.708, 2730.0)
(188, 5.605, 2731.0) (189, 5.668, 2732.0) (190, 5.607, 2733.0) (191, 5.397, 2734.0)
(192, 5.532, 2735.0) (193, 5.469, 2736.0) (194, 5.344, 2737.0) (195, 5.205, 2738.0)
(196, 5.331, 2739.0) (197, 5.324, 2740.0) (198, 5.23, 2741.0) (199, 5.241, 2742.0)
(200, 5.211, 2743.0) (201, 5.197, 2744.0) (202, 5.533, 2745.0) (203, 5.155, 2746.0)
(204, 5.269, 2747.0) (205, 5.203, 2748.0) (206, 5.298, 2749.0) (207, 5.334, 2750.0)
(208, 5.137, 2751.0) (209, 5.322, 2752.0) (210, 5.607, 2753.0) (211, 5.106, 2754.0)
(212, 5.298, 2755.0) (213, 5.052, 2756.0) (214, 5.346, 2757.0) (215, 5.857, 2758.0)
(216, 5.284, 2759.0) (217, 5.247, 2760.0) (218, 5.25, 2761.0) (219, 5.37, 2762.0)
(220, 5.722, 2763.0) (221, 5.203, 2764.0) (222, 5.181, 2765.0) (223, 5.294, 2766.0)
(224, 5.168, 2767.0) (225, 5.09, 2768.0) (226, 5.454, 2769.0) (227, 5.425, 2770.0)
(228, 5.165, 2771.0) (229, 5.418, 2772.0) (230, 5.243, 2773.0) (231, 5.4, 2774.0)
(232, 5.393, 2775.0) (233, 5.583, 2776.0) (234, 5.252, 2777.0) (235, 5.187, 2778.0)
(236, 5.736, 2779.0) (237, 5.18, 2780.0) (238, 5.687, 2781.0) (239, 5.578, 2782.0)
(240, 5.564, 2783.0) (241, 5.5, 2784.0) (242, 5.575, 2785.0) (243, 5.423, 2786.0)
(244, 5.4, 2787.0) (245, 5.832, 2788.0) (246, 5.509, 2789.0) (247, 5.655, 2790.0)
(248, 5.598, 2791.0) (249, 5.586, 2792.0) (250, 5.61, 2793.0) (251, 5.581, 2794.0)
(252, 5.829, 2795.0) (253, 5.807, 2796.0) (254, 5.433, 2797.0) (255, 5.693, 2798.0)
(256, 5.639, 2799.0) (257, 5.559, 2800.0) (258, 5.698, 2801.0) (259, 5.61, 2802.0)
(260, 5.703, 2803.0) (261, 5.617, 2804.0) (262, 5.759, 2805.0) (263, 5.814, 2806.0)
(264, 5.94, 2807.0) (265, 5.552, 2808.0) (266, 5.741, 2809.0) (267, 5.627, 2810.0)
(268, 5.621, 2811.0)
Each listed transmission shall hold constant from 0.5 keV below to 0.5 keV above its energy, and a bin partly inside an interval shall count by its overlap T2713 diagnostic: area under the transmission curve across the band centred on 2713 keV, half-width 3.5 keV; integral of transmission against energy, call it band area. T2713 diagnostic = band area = 42.3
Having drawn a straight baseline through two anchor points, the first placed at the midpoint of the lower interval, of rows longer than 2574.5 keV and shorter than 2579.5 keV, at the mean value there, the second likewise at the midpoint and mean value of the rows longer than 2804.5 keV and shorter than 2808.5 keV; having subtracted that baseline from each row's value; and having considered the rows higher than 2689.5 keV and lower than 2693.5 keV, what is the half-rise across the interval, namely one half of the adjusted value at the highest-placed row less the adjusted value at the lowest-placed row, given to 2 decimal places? -0.10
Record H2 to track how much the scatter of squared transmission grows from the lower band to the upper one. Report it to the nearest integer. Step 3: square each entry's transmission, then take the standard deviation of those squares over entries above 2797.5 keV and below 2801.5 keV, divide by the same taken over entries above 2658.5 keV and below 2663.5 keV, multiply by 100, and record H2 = 17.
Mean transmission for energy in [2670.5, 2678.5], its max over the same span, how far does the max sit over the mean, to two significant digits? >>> 0.24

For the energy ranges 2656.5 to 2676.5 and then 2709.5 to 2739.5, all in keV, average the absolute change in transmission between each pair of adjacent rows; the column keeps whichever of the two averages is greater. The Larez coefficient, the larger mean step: 0.28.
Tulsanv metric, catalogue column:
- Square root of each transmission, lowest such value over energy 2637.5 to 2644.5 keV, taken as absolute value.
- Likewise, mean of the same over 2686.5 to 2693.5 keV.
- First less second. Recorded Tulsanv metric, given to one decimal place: -0.1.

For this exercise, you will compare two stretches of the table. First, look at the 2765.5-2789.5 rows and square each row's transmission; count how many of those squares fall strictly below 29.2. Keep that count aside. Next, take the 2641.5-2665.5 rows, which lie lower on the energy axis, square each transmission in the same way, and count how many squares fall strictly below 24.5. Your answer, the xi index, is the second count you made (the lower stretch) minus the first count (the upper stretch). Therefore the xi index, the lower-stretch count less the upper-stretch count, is 9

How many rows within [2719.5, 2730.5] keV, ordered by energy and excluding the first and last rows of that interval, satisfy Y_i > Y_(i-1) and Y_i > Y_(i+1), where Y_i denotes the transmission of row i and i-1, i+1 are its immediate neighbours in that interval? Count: 2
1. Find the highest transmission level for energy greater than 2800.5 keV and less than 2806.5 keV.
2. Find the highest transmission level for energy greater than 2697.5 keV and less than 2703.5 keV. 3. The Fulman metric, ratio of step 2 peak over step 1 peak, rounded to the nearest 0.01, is 1.02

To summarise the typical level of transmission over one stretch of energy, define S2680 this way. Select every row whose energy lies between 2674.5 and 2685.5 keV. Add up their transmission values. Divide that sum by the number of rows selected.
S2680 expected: 5.0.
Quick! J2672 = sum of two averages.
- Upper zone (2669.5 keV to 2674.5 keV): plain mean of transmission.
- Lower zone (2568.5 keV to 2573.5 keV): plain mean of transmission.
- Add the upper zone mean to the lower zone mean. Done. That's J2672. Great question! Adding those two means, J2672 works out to 8.5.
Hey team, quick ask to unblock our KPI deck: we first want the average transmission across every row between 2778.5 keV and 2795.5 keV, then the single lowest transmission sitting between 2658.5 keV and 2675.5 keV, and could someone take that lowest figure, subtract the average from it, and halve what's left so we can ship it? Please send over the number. -1.6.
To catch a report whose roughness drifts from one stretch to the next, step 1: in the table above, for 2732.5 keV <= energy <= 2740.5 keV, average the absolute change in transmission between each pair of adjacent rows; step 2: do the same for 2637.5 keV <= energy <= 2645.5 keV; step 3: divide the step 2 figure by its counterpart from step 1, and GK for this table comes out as 1.57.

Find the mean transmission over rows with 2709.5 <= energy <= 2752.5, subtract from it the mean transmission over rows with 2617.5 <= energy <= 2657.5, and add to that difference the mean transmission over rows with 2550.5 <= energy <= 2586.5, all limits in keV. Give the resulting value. 4.5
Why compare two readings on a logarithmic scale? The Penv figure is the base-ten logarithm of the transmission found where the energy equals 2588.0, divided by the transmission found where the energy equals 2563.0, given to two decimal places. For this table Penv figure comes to -0.29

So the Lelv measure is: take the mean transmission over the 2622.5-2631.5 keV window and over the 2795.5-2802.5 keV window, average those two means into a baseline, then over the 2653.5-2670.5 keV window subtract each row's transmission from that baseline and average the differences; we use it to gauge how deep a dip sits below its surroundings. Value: 1.2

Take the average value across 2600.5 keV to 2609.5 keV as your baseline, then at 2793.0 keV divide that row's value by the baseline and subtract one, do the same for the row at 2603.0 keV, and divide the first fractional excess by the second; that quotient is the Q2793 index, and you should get -10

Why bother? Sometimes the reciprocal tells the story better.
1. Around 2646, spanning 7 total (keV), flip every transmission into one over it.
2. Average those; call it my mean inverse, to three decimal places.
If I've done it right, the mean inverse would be 0.208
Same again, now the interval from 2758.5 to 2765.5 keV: 0.188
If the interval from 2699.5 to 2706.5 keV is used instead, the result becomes 0.170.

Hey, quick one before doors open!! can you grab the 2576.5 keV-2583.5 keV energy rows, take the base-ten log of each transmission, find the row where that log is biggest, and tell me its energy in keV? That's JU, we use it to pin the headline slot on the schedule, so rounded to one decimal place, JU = 2577.0 keV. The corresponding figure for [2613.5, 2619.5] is 2619.0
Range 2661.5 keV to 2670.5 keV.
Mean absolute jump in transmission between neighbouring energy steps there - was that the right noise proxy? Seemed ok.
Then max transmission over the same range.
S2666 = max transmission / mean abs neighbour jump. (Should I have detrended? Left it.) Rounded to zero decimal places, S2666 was 11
